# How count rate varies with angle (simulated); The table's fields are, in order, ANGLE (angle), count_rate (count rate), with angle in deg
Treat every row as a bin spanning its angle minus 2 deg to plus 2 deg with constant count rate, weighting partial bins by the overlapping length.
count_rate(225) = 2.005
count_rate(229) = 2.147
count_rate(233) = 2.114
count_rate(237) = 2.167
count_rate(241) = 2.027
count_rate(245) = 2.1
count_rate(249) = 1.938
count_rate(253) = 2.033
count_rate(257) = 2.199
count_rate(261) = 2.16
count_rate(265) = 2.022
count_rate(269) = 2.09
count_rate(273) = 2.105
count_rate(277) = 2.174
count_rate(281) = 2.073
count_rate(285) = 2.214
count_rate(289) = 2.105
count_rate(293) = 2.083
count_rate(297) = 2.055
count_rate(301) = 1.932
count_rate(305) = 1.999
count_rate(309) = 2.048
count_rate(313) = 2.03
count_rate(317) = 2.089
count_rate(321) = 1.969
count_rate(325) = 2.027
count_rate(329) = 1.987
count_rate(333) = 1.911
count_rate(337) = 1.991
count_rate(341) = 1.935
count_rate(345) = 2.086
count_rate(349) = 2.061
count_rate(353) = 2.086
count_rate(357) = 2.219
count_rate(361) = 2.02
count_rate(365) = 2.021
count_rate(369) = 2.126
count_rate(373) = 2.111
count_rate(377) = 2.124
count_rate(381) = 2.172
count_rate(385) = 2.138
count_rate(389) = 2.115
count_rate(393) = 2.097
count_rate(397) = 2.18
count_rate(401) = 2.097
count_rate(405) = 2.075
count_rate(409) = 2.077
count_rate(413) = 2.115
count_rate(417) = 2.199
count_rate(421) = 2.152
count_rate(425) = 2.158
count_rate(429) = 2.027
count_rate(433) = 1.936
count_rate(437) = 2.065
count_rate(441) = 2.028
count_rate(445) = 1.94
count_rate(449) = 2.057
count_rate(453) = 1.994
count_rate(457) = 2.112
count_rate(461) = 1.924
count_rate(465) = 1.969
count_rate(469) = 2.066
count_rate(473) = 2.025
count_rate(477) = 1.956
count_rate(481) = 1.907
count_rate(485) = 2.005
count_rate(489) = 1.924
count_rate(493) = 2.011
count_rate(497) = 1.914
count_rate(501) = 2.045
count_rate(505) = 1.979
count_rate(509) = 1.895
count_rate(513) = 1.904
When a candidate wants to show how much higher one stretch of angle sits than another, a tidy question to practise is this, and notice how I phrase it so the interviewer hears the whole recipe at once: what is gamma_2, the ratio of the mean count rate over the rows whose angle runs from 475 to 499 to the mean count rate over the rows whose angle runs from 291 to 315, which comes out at 0.96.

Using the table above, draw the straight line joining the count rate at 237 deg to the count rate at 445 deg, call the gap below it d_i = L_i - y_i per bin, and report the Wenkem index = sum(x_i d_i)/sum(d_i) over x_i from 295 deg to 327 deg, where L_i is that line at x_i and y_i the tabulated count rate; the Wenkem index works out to 308.8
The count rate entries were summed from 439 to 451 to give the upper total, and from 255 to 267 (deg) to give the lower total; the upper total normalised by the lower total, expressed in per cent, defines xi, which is 94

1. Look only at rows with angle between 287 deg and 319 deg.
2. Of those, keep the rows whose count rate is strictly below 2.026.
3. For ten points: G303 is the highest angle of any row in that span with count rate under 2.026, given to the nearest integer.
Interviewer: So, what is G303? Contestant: 305 deg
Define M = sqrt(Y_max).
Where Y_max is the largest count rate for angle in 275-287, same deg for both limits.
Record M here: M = 1.49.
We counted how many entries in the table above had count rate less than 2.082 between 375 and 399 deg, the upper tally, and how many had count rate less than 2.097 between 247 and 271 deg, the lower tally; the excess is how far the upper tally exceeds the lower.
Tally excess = -4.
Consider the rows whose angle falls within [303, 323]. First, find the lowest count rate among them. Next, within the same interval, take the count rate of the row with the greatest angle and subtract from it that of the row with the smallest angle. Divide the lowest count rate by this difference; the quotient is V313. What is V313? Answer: -66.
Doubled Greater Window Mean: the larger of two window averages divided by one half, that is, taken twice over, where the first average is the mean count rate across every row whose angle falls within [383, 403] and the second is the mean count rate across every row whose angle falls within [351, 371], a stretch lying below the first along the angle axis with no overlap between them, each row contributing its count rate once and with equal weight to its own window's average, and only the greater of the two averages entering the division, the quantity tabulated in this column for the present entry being 4.25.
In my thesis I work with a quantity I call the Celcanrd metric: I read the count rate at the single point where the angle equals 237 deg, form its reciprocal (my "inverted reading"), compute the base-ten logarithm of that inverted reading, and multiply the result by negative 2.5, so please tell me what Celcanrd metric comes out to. 0.84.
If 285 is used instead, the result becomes 0.86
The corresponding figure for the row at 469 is 0.79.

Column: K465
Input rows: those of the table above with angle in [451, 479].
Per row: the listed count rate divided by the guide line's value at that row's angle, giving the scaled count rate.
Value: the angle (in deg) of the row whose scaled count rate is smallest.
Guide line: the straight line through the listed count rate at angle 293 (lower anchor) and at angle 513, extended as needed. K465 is 461 deg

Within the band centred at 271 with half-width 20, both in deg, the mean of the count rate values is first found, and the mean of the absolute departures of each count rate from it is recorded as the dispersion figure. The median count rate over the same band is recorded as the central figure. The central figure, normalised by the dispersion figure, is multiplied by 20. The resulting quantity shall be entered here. 760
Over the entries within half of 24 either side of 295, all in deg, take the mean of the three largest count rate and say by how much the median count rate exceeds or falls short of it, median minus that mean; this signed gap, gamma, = -0.065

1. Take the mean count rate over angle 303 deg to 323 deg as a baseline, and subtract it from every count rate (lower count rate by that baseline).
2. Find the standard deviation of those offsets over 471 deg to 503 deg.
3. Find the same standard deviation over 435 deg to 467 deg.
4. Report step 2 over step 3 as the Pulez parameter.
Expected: 0.83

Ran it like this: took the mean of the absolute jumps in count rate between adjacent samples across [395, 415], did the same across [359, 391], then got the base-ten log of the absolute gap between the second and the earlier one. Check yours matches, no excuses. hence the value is -2.7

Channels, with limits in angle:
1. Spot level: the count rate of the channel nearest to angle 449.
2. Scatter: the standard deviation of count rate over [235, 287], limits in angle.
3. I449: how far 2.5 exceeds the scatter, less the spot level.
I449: 0.36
